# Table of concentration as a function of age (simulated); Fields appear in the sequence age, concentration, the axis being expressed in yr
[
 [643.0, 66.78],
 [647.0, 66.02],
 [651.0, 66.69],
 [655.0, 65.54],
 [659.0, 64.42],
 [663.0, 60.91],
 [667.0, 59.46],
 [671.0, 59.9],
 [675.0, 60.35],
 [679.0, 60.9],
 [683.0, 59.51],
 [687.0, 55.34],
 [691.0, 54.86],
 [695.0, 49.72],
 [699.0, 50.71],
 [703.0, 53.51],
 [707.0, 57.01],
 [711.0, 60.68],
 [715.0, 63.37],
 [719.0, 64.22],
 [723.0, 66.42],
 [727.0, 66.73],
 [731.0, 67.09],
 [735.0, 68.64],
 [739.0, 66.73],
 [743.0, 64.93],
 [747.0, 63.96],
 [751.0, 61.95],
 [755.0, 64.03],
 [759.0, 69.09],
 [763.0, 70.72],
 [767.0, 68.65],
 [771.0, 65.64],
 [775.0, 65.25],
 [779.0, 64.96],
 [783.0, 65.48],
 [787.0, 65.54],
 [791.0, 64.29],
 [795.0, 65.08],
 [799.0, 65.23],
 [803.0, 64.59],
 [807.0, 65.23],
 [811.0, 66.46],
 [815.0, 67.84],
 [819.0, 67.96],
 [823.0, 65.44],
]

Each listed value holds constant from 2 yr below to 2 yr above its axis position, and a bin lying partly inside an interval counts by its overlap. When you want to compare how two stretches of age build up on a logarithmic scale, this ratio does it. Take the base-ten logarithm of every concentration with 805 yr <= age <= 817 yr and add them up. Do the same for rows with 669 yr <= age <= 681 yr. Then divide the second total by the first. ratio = 0.98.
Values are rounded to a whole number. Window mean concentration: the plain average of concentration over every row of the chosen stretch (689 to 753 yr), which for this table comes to 61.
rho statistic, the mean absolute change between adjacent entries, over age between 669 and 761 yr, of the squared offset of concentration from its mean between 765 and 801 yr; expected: 25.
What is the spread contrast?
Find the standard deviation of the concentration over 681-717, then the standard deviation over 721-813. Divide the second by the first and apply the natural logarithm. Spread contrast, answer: -0.8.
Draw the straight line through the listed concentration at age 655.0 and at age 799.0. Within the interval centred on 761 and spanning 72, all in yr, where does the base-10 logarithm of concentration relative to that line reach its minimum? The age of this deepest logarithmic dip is 751.0 yr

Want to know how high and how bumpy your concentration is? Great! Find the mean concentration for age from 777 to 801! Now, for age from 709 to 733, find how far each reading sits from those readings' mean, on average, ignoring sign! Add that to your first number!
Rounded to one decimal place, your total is 67.1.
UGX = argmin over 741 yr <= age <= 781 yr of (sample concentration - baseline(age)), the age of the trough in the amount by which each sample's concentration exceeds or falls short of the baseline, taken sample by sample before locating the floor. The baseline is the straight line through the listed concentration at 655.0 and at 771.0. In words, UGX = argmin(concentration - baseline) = 751.0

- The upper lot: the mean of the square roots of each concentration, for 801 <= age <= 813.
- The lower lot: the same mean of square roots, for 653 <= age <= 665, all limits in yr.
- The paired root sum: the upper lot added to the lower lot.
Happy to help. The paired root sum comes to 16.06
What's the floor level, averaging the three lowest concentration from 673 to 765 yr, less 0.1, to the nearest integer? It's 51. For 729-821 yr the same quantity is 63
